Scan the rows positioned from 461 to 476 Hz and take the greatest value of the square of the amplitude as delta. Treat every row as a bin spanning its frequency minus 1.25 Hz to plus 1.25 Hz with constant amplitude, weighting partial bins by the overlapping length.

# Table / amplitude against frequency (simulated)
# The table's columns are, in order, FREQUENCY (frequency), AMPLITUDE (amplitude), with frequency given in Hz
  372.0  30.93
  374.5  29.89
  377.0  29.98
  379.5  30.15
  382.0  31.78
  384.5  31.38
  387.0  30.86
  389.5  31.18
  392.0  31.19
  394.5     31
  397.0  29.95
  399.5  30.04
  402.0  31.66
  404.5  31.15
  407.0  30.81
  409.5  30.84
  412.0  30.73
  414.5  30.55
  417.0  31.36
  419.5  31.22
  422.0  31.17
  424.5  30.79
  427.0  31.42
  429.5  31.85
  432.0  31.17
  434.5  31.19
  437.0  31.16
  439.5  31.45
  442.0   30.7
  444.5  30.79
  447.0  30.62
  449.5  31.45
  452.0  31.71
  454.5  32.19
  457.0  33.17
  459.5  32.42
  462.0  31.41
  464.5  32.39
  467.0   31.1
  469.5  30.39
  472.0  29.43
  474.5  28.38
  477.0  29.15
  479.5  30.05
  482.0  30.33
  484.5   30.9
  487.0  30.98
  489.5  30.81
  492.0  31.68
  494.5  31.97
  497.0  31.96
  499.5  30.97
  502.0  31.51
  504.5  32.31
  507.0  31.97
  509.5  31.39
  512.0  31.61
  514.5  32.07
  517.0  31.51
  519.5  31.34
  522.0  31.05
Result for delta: 1049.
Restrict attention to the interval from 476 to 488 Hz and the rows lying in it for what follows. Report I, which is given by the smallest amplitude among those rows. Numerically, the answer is 29.15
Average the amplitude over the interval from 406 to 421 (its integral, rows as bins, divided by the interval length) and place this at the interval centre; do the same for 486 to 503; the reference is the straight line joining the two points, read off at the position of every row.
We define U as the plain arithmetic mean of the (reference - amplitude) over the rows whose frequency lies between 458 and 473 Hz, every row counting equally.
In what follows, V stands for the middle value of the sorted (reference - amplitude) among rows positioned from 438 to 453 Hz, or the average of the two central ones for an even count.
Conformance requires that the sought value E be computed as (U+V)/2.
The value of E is 0.0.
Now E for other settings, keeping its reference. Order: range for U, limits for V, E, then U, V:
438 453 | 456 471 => -0.3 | 0.00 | -0.67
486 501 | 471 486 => 0.8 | 0.01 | 1.56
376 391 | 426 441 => -0.2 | -0.15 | -0.25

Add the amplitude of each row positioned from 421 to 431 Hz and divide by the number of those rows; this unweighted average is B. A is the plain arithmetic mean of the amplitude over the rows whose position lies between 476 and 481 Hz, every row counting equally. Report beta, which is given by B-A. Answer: 1.7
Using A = 29.6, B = 31.3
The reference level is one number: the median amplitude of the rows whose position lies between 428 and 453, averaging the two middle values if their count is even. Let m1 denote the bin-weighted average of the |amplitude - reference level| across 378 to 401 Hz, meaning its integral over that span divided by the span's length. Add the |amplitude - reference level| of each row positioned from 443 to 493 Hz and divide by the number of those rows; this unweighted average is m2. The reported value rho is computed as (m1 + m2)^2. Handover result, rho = 2.1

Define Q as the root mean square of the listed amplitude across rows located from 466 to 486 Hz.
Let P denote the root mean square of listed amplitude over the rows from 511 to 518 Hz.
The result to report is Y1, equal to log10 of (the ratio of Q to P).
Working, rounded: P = 31.7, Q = 30.0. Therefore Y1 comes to -0.025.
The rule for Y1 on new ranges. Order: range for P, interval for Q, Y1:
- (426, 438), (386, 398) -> -0.007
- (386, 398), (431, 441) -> 0.006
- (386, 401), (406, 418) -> 0.002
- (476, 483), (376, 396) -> 0.016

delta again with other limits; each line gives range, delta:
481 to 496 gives 1022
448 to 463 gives 1100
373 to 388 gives 1010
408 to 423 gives 983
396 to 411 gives 1002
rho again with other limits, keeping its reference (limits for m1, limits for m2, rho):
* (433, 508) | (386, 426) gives 1.3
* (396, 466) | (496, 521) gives 1.1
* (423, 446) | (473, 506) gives 1.3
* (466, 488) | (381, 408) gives 2.4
